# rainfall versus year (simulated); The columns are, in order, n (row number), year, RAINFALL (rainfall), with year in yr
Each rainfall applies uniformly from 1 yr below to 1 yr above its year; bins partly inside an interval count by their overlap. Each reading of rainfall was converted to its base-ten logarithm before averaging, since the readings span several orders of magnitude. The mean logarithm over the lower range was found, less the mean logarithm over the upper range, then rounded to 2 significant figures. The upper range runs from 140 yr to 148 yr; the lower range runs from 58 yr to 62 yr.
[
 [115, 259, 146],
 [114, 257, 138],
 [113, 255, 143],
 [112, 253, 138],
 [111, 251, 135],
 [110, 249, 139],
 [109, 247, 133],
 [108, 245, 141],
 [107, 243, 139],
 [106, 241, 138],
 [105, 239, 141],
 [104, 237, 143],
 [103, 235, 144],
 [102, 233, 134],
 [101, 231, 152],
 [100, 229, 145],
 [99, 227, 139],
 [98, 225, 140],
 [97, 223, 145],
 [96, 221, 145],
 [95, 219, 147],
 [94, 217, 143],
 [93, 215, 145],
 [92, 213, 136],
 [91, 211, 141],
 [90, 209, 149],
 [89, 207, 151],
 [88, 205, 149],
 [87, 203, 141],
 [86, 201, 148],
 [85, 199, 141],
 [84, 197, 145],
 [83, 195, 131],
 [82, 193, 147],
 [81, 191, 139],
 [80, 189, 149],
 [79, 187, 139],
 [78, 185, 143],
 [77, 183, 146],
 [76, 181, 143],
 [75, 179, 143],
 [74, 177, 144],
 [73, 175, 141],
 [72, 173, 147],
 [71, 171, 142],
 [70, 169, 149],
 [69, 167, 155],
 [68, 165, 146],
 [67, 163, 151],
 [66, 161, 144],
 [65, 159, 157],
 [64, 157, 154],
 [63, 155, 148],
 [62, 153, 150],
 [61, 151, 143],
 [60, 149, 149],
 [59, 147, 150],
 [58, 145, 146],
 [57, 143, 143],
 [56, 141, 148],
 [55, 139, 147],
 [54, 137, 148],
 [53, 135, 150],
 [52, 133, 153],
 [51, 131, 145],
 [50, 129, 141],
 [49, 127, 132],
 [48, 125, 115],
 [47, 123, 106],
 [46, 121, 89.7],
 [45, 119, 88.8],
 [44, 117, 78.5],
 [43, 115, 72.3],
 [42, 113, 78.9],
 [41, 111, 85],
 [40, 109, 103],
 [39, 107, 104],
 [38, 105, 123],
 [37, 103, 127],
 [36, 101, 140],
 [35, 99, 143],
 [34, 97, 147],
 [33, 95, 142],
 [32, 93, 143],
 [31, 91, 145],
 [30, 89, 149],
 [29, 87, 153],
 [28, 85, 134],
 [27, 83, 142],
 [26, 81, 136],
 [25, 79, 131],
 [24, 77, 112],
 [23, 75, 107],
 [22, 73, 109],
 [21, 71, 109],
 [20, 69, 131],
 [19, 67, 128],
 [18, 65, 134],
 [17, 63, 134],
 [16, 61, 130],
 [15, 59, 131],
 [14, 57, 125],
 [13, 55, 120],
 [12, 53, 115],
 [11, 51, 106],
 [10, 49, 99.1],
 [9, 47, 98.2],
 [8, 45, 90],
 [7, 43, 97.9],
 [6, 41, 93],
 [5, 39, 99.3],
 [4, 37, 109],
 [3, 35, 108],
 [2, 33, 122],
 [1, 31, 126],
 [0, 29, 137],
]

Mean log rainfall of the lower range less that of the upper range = -0.051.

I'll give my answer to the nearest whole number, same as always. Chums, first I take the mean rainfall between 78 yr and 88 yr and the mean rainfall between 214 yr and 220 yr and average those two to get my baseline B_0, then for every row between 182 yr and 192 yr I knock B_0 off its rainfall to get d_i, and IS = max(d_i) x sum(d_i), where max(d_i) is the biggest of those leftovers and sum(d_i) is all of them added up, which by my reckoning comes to 38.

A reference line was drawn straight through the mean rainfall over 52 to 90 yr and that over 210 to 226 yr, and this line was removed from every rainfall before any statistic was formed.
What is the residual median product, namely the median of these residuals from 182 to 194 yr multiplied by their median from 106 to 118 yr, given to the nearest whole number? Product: -259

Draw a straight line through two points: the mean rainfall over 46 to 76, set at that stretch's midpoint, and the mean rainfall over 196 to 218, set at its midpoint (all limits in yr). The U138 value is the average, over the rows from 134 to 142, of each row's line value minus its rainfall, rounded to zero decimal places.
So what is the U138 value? -16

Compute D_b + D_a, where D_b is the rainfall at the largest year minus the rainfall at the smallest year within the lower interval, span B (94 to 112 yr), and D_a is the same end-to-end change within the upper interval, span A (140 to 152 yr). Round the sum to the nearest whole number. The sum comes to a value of -62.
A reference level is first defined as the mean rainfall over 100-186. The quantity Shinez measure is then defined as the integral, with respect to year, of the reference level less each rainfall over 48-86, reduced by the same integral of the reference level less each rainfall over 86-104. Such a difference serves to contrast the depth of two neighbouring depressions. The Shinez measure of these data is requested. 567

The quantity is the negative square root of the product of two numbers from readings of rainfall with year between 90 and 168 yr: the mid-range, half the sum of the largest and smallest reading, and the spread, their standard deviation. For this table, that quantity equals -54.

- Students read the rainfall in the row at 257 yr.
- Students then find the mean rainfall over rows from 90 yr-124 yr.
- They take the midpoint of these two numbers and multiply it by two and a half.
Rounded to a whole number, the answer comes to 313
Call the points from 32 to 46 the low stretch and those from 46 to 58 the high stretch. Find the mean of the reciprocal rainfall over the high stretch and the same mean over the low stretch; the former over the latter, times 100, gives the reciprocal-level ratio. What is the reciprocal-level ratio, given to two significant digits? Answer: 93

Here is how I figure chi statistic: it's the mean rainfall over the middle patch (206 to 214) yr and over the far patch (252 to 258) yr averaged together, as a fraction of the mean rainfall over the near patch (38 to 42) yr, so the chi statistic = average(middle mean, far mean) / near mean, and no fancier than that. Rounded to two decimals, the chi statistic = 1.48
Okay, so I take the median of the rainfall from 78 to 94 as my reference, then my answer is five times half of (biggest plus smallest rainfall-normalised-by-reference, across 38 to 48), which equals 3.32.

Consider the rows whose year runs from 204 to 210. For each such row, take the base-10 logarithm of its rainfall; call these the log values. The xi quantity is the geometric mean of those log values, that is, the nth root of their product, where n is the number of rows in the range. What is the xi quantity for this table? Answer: 2.18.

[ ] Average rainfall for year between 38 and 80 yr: 114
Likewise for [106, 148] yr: 120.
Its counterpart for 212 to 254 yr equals 141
